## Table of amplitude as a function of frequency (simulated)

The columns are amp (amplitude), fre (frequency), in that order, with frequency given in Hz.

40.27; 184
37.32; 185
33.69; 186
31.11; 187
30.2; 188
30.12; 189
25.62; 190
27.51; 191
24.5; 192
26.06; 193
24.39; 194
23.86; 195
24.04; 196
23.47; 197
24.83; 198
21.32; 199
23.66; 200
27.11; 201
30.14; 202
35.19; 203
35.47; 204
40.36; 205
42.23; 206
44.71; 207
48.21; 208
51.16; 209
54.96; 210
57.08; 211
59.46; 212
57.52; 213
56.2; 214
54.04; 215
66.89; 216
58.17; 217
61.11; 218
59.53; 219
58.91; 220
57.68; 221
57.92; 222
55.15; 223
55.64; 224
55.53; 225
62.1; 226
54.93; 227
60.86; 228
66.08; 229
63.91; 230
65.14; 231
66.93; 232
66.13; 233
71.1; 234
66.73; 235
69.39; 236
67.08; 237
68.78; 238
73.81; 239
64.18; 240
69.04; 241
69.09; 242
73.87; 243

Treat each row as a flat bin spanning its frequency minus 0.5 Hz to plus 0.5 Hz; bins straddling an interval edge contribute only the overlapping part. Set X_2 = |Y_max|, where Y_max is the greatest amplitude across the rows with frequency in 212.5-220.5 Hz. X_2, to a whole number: 67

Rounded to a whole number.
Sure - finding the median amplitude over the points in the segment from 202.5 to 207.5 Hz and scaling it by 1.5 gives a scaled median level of 61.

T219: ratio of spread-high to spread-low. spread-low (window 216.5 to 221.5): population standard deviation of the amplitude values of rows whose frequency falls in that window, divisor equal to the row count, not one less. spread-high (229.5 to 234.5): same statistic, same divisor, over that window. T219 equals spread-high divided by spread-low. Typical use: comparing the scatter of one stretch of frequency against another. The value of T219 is 2.0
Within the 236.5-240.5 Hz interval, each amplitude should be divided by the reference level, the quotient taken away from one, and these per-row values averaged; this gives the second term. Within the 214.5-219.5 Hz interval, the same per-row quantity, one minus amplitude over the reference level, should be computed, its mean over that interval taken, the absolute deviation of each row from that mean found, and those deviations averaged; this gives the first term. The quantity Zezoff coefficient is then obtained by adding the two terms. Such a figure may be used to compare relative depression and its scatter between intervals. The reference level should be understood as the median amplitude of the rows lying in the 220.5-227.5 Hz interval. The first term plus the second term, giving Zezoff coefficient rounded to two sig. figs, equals -0.17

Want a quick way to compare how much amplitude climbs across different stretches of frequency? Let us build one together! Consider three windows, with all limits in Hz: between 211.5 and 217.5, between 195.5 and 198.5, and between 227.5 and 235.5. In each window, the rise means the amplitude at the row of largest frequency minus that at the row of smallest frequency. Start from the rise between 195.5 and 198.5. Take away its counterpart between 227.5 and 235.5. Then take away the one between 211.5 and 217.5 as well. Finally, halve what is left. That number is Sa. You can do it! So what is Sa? -1.9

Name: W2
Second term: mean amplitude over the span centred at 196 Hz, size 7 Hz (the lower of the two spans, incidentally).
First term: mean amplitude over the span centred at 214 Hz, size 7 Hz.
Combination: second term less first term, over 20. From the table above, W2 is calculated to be -1.7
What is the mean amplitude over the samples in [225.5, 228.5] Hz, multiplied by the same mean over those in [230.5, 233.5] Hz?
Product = 3918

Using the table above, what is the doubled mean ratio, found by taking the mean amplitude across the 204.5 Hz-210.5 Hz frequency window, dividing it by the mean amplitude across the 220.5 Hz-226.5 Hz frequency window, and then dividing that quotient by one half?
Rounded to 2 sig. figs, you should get 1.6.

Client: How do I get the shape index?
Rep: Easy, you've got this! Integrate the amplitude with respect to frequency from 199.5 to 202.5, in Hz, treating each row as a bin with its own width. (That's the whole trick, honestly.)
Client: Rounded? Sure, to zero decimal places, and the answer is 81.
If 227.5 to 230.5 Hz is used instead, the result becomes 191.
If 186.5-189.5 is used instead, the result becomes 91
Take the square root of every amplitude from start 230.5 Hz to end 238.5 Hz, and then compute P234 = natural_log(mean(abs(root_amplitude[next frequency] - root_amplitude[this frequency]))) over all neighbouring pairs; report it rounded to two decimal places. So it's -1.83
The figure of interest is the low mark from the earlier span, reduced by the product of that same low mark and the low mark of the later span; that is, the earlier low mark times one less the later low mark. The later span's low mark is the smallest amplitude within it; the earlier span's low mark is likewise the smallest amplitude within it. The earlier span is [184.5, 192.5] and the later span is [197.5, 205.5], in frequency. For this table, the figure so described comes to -498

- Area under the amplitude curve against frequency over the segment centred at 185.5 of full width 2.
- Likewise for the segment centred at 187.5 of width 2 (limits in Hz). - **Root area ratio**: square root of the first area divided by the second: 1.1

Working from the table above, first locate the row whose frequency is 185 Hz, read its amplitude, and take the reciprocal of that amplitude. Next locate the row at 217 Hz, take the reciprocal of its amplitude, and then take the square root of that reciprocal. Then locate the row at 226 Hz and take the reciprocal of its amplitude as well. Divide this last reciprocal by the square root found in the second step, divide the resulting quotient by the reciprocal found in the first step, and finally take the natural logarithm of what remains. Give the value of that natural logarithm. 1.5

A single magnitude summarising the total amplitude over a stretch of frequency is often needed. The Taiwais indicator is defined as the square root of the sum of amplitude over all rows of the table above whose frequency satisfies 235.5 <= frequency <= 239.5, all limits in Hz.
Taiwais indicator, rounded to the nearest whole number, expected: 17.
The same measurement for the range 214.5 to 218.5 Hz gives 15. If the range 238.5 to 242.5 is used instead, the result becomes 17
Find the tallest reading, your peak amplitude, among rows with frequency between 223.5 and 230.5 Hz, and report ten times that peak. 661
